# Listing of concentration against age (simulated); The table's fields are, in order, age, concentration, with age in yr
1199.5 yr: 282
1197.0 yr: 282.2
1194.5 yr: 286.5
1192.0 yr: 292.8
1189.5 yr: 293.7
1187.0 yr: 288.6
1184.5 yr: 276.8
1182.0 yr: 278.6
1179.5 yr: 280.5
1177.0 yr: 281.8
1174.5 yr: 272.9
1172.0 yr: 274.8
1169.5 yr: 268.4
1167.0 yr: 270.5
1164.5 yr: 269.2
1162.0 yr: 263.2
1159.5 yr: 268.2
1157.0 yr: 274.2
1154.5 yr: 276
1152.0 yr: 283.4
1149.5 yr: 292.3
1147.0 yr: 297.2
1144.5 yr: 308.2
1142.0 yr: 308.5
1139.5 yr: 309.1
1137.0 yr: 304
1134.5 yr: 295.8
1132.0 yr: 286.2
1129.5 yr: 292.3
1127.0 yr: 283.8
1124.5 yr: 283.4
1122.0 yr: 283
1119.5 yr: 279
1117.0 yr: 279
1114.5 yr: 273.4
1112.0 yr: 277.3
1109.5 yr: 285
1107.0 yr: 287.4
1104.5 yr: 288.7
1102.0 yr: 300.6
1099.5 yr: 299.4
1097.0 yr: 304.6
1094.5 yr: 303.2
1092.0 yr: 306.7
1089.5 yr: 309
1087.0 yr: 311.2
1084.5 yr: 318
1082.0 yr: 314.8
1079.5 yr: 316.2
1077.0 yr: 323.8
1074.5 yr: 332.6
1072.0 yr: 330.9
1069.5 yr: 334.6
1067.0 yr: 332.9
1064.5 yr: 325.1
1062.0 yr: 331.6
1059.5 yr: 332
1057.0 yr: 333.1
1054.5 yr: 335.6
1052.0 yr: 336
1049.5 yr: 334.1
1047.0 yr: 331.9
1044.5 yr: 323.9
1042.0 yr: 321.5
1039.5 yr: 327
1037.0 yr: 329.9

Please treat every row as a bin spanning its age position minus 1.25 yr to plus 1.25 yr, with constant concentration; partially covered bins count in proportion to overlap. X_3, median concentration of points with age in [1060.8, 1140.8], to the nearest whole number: 304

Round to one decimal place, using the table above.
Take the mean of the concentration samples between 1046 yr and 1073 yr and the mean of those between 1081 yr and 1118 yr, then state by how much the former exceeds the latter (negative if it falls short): 35.3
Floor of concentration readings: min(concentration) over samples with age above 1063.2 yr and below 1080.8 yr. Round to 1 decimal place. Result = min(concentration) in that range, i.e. 316.2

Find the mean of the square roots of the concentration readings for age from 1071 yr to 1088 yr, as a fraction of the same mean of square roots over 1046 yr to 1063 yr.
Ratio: 0.98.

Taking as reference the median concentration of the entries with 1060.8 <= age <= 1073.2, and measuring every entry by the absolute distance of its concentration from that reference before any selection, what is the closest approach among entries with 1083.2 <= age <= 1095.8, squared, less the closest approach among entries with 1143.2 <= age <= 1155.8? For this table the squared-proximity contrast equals 162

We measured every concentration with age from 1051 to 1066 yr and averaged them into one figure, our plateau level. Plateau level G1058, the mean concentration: 332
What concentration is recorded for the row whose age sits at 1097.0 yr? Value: 304.6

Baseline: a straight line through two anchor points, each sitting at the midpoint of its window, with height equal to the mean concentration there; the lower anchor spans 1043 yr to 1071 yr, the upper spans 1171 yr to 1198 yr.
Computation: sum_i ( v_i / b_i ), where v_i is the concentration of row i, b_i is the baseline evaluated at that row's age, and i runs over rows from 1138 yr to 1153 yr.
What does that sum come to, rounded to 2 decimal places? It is 6.04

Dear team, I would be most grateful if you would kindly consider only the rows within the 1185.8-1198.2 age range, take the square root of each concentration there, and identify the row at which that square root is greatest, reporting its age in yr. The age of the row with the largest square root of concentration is 1189.5 yr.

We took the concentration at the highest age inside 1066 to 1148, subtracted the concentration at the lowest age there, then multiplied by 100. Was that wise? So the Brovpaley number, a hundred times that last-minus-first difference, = -3570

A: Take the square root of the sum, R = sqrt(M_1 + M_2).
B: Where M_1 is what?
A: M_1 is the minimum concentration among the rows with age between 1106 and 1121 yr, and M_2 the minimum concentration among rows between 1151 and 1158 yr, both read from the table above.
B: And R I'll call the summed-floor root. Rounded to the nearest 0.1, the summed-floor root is 23.4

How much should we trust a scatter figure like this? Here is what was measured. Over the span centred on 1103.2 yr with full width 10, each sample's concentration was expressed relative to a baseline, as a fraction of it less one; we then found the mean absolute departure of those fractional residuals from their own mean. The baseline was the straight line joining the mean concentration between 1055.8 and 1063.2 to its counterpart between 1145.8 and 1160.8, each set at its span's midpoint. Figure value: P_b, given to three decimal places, 0.015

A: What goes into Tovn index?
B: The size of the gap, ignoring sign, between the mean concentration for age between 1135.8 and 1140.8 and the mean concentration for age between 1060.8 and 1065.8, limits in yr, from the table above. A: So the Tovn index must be 22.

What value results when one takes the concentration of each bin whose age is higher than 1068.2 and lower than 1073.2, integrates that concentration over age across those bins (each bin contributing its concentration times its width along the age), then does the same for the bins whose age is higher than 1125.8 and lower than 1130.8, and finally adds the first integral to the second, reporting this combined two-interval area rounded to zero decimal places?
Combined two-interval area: 3104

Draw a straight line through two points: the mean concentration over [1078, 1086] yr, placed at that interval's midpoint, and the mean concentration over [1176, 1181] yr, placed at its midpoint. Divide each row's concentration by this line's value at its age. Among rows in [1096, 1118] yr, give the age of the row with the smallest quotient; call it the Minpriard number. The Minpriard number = 1114.5 yr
